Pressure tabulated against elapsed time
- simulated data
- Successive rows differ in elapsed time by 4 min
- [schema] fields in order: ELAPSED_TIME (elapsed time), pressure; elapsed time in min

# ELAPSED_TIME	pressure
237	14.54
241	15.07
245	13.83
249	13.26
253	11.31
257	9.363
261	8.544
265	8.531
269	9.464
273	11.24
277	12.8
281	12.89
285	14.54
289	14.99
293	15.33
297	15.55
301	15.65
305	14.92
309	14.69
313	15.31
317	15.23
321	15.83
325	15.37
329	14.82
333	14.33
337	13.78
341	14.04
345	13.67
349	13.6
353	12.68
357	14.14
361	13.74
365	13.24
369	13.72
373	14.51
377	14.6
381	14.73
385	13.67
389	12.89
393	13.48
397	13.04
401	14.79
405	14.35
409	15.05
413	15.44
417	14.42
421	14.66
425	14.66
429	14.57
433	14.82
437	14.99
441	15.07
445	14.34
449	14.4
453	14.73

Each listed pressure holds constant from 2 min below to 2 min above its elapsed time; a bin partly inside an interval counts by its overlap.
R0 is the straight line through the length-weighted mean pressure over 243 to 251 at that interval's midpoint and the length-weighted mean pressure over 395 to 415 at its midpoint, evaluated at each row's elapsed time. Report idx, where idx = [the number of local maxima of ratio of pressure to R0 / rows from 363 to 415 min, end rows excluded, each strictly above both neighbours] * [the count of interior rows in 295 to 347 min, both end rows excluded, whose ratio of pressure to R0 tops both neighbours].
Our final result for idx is 12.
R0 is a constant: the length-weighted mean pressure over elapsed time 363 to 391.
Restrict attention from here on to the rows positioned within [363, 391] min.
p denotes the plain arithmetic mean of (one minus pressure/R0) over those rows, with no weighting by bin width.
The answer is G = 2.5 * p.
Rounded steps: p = 0.000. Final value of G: 0.00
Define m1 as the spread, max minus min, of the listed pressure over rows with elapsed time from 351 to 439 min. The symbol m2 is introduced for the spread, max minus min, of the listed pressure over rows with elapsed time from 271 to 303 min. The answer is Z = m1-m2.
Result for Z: -2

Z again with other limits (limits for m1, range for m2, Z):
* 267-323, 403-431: 5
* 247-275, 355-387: 3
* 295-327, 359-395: -1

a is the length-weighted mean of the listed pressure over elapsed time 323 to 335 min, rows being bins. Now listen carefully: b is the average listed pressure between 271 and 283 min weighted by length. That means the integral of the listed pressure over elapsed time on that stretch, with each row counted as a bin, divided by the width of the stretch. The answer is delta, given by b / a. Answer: 0.83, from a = 14.8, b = 12.3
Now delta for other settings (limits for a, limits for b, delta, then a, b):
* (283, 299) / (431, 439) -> 0.99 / 15.1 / 14.9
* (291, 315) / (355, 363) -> 0.91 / 15.2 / 13.9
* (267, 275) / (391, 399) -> 1.28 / 10.4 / 13.3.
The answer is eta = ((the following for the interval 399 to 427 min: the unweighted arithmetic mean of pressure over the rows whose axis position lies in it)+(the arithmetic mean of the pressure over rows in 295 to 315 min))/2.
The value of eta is 15.0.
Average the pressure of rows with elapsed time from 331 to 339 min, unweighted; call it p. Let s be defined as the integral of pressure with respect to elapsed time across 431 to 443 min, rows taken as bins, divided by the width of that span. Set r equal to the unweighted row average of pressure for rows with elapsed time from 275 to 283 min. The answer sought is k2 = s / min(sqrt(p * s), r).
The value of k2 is 1.16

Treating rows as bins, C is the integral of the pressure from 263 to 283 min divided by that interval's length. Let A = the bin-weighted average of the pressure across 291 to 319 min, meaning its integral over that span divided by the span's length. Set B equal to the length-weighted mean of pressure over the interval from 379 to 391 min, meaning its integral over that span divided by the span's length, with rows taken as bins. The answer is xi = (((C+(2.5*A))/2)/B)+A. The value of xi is 17.0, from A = 15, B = 13.8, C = 11.0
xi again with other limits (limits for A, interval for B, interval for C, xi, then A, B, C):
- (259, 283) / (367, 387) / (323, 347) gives 12.0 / 11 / 14.2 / 14.3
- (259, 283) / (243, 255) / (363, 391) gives 12.2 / 11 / 12.8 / 13.9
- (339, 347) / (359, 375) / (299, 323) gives 15.7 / 14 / 13.8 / 15.3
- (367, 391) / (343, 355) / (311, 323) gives 15.9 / 14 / 13.3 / 15.5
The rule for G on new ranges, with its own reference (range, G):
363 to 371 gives 0.08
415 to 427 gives -0.12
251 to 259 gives 0.64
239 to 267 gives 0.45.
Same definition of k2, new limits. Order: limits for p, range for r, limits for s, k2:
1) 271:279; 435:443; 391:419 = 1.09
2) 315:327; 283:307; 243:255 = 0.91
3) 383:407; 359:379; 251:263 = 0.84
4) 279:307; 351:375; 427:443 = 1.09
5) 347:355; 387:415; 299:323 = 1.08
